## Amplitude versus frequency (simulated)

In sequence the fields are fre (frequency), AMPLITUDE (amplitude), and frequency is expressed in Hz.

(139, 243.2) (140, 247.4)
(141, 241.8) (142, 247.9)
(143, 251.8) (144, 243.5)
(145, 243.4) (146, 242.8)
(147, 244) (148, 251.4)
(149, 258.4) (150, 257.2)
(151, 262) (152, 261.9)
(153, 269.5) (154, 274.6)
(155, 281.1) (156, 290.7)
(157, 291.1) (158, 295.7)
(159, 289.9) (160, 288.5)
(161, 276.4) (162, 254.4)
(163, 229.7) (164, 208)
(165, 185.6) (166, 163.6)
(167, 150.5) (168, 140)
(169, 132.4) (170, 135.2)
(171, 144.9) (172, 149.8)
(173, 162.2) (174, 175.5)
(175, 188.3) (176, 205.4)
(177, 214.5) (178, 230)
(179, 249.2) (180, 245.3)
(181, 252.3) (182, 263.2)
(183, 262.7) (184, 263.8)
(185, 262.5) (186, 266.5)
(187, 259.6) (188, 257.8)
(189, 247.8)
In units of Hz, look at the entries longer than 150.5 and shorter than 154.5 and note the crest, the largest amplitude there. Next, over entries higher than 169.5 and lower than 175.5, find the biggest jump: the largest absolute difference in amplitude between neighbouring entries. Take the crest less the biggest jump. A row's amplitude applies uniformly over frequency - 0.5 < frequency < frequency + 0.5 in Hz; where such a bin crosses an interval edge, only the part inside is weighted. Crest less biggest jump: 261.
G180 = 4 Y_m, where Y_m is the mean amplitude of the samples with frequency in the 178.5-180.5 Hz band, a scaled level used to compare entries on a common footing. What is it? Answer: 989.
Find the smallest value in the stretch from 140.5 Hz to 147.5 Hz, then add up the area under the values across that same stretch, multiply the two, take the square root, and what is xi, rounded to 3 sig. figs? 644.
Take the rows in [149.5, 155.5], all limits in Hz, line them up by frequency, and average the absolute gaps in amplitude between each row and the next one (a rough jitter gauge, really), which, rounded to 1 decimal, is 4.8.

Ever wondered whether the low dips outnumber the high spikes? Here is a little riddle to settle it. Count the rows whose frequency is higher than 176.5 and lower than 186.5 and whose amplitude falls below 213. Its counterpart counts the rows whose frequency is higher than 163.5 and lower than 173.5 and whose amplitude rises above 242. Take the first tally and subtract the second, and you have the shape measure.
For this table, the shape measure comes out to 0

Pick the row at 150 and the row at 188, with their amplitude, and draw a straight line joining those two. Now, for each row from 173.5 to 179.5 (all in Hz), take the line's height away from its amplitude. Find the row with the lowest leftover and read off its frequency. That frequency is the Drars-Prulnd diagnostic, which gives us 174 Hz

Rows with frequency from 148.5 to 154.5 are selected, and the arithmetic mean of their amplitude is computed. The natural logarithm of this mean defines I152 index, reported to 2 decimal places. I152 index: 5.58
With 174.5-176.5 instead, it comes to 5.28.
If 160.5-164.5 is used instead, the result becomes 5.49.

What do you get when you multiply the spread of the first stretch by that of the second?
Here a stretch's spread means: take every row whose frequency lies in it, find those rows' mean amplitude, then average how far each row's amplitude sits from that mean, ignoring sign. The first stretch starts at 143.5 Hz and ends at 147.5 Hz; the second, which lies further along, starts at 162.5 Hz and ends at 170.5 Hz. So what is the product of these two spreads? 10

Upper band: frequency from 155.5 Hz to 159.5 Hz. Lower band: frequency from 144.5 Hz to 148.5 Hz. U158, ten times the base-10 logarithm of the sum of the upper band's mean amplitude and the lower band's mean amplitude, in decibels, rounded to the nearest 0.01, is 27.30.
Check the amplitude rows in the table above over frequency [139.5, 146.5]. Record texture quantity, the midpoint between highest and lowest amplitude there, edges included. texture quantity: 247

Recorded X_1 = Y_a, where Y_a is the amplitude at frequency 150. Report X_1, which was 257.2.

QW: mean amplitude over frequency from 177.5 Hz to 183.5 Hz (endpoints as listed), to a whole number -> 250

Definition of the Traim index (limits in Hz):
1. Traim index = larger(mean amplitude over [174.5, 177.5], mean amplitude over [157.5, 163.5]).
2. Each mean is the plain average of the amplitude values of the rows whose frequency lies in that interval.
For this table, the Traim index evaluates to 272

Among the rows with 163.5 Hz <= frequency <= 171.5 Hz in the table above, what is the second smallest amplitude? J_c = 135.2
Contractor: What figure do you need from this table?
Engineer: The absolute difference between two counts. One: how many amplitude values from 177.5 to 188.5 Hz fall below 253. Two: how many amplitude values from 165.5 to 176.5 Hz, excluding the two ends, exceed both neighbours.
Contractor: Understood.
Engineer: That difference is 4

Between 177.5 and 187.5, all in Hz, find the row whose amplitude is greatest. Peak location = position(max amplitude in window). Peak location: 186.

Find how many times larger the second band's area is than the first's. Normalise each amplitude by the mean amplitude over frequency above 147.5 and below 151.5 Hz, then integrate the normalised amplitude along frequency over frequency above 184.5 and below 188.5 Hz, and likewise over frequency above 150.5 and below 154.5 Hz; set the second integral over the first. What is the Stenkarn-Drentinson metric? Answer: 1.02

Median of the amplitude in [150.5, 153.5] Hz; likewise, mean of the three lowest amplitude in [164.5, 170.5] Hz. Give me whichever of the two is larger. 262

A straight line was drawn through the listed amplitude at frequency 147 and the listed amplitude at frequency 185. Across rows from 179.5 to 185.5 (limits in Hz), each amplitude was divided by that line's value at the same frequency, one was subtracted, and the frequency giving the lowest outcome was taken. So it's 180 Hz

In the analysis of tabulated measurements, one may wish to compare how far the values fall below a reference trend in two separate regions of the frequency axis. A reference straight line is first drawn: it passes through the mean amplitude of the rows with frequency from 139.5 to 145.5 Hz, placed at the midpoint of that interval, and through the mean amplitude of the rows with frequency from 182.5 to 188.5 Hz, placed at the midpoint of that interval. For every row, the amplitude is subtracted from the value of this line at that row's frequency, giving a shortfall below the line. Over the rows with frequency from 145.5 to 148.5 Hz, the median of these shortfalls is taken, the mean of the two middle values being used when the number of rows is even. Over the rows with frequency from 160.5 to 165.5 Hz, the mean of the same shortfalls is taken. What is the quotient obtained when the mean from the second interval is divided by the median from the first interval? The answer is 6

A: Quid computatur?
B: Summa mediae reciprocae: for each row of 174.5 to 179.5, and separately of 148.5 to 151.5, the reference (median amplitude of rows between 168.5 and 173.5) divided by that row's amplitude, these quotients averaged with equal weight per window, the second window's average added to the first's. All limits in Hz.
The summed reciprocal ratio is 1.23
